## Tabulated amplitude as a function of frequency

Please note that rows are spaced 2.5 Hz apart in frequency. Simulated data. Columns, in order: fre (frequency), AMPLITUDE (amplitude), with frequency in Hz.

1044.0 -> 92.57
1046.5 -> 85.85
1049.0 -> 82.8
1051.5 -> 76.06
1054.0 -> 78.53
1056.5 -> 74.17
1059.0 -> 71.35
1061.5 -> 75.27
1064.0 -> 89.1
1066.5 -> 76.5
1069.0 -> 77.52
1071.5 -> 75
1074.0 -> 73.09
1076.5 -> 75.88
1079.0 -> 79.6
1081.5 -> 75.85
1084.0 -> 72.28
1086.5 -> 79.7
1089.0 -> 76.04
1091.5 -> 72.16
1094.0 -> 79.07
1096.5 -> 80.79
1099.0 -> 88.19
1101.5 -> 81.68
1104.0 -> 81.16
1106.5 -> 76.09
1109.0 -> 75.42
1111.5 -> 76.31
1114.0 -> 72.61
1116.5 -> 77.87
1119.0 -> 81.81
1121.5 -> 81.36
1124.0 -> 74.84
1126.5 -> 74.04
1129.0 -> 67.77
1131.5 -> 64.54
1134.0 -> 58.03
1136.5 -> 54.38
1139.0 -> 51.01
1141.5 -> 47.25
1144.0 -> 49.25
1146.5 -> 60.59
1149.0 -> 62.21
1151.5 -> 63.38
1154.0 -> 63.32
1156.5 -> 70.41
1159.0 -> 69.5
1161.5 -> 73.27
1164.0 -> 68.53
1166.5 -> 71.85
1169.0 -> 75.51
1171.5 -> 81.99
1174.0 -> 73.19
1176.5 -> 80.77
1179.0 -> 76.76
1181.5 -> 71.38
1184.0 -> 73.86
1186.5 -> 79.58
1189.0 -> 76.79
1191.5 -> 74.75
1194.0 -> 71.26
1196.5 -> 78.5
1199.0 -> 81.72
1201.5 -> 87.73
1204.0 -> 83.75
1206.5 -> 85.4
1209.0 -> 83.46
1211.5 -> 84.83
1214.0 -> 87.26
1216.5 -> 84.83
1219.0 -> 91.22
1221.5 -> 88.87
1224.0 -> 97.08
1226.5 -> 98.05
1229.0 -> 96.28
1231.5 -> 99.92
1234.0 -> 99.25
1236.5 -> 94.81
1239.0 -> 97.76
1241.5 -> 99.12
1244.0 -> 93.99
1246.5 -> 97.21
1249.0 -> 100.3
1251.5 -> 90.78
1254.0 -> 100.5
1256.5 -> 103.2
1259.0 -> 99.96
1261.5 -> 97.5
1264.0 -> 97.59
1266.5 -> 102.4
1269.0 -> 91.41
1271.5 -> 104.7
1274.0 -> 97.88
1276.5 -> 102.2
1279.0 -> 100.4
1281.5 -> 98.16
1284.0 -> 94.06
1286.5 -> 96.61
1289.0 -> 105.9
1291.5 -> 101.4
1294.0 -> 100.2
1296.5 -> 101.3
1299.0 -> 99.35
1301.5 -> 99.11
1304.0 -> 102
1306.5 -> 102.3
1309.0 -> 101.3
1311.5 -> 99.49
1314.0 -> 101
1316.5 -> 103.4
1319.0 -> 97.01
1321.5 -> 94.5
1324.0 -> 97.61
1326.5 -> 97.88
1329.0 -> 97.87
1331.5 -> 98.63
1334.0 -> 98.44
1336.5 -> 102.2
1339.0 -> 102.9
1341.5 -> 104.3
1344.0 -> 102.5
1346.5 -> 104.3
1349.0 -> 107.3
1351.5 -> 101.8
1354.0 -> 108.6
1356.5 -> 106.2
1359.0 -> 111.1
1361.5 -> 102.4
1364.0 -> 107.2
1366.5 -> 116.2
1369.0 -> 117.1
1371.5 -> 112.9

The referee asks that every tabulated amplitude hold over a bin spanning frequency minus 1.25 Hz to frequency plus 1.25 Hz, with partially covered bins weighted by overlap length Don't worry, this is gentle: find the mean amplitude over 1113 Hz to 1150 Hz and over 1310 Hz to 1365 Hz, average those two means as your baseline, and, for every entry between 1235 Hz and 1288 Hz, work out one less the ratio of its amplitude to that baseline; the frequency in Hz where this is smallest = 1271.5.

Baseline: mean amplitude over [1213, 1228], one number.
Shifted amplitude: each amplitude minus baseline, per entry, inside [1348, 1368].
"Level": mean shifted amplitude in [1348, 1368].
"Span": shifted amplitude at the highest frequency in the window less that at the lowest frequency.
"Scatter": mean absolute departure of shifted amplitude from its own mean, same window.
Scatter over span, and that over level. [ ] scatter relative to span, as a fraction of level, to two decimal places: 0.02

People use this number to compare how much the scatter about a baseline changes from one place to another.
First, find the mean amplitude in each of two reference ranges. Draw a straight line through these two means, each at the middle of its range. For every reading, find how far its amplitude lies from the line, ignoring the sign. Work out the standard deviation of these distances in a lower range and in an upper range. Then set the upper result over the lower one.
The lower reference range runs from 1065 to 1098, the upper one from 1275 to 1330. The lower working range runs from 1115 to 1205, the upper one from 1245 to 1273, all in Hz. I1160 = 0.24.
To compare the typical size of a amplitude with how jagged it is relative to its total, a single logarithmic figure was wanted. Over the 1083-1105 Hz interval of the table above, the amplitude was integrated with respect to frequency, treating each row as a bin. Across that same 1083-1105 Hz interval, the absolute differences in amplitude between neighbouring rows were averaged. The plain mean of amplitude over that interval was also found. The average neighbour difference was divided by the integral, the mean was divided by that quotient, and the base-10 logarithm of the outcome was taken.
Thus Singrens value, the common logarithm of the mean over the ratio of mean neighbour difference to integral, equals 4.5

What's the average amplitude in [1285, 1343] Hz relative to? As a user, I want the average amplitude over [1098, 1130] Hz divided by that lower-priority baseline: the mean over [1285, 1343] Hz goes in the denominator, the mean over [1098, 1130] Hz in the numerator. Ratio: 0.77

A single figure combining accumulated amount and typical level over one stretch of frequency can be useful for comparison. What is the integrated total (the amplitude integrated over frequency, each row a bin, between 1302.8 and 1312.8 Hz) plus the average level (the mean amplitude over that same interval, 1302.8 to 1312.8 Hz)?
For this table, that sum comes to 1114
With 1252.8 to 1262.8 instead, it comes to 1103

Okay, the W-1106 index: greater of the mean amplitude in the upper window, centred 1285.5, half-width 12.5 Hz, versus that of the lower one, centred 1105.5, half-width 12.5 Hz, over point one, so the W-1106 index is 998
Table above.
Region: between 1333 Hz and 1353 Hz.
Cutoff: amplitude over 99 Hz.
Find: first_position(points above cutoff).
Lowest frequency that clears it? 1336.5 Hz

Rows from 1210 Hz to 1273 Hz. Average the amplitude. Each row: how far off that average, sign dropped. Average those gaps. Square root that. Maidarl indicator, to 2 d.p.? 2.11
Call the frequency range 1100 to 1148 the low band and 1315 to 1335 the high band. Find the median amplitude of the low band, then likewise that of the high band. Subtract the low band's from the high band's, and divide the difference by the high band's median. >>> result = 0.24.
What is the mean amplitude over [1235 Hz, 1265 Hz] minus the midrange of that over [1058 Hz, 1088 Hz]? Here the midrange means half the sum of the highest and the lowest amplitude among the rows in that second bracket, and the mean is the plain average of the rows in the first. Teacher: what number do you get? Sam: 18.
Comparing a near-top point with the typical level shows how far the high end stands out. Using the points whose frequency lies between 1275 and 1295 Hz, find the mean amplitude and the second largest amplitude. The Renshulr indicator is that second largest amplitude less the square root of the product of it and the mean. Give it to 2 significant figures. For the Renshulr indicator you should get 1.2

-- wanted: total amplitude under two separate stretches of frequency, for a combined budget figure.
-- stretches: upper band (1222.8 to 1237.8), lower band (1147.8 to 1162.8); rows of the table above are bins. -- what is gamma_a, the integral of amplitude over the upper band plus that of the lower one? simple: 2469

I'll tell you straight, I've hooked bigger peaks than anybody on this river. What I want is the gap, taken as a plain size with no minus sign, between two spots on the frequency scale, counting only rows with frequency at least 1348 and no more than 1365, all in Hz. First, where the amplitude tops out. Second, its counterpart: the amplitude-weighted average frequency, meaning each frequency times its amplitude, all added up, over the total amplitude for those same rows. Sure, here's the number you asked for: 2.5 Hz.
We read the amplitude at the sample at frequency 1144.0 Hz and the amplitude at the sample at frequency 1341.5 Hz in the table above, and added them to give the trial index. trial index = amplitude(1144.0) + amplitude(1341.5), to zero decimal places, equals 154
